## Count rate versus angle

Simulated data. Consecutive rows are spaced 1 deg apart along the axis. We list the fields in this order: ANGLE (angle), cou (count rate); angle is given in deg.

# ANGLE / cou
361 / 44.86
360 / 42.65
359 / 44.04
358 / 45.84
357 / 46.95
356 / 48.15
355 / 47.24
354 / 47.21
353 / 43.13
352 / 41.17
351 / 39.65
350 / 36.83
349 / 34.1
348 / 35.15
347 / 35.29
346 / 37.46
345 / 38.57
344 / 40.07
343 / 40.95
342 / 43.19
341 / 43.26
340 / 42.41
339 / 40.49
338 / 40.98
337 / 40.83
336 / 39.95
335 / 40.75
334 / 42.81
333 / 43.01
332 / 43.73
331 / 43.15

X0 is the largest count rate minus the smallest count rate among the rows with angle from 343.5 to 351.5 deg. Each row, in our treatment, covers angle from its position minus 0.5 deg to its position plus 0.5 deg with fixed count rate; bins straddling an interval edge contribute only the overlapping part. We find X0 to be 6.0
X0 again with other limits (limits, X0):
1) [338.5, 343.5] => 2.8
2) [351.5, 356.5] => 7.0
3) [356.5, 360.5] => 4.3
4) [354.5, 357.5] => 1.2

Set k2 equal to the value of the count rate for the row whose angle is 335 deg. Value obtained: 40.75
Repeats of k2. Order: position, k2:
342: 43.19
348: 35.15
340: 42.41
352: 41.17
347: 35.29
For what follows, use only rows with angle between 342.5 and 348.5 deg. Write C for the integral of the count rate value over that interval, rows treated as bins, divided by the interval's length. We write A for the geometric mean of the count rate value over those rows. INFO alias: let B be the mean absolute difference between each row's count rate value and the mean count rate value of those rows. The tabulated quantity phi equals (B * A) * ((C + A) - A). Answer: 2796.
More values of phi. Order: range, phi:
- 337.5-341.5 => 1833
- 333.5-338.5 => 1177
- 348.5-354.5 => 5648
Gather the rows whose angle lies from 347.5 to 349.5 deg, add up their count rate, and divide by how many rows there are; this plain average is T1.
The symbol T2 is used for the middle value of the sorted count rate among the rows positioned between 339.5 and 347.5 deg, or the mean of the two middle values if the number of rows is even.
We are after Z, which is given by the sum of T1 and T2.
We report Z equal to 75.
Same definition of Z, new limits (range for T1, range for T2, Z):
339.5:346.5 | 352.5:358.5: 88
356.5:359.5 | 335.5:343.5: 87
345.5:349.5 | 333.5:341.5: 76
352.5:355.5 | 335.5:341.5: 87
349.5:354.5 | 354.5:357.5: 89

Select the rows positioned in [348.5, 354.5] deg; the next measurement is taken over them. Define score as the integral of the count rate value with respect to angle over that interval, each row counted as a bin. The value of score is 242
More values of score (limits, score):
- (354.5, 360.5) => 275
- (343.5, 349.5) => 221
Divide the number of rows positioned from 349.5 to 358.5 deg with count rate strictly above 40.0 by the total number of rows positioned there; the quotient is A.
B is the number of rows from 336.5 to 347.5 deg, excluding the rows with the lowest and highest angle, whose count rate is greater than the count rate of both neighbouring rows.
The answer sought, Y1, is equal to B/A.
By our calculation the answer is 2.6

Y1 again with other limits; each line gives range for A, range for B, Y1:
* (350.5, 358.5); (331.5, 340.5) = 1.1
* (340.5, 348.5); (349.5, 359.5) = 2.0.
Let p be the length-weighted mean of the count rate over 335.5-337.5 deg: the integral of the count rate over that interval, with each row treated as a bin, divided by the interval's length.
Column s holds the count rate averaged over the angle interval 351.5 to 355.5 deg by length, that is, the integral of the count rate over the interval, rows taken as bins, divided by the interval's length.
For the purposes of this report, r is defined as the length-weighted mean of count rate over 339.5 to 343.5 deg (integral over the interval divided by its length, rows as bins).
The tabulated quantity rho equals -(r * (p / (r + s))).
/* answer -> -19.7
